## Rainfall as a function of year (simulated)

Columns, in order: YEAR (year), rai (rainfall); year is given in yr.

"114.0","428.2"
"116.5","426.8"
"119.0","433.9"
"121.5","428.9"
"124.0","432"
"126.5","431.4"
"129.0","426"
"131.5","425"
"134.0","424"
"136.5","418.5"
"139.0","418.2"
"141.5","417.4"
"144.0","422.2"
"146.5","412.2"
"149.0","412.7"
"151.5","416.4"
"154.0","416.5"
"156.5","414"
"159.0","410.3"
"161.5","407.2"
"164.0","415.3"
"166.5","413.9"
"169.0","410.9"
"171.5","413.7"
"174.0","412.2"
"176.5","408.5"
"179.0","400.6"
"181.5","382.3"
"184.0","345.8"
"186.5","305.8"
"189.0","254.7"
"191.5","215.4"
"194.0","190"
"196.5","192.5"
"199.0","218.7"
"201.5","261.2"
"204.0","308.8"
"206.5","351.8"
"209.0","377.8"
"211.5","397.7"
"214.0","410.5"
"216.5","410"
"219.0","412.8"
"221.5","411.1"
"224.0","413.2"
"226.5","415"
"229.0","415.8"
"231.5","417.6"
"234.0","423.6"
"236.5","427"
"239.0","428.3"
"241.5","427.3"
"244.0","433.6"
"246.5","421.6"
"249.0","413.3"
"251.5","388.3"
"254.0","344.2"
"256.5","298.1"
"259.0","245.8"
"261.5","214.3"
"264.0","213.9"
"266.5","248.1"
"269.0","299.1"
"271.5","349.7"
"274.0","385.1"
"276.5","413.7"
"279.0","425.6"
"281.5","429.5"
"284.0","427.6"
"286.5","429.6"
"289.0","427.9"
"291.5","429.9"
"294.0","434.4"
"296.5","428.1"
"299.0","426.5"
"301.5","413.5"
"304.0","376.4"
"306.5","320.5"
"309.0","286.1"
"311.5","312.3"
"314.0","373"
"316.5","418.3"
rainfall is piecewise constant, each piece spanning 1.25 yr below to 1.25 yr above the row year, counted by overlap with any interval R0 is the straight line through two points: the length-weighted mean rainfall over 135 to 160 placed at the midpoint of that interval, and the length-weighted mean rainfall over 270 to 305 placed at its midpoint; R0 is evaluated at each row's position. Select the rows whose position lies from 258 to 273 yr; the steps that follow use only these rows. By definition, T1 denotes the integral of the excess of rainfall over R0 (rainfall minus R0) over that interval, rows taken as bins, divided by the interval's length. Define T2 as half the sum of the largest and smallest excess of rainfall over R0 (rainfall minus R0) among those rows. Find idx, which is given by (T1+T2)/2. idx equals -141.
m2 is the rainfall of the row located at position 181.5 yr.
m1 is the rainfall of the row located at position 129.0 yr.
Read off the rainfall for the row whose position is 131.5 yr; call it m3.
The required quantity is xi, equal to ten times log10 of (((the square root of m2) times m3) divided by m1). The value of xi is 12.9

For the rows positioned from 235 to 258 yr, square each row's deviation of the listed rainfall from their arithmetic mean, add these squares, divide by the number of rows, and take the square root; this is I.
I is 44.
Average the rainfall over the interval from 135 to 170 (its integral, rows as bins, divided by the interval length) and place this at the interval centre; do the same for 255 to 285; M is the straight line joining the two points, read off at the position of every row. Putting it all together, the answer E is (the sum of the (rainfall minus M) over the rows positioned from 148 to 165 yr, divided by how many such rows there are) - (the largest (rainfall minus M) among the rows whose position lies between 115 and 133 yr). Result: 4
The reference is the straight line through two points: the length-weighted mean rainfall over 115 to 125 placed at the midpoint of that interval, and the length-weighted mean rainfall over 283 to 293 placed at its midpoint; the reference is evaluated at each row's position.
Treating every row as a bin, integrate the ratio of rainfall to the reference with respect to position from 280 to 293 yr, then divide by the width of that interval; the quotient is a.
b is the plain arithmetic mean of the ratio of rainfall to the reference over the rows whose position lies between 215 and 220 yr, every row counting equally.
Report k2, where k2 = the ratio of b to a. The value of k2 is 0.96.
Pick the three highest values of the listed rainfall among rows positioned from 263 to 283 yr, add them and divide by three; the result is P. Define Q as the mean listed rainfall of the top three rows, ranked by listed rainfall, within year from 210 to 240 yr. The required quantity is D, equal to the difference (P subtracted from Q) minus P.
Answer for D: -420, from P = 423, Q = 426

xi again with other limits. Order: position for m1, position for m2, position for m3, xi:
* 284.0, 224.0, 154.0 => 13.0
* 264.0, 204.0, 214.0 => 15.3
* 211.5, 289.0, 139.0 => 13.4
